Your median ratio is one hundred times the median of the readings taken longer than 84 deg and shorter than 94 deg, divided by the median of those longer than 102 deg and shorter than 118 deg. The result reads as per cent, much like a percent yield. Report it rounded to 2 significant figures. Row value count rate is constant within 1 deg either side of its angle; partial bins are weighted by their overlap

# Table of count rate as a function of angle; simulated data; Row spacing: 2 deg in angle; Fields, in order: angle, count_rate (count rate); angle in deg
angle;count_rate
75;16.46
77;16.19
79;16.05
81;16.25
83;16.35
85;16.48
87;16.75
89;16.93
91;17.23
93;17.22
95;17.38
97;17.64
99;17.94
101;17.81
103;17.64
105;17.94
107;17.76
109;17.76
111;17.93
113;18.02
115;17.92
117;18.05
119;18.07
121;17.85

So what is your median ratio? 94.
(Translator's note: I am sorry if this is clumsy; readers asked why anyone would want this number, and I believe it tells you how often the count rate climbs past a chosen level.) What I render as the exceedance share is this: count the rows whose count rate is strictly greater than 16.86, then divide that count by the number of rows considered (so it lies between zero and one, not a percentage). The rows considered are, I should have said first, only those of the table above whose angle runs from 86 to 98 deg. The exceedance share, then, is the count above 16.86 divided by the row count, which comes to 0.83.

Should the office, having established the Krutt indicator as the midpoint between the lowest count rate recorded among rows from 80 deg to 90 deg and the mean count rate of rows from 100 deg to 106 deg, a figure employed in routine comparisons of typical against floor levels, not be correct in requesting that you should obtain 17.0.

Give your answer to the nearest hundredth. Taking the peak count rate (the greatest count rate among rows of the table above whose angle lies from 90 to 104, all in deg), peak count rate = 17.94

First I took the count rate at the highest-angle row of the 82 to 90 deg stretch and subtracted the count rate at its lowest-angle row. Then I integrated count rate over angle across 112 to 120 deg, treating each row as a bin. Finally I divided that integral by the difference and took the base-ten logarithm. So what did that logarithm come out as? 2.40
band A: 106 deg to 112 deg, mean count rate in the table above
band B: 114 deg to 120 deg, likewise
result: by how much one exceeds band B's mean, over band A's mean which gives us -0.95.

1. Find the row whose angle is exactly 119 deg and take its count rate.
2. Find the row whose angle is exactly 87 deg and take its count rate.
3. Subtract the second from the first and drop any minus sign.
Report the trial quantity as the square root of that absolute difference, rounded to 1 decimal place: 1.1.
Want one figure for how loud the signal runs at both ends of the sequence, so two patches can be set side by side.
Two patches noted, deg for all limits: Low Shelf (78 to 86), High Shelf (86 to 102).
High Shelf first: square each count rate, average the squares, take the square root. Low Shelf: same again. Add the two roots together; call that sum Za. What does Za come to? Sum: 33.7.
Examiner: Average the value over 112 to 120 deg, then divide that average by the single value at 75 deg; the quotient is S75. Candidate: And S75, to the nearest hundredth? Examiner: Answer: 1.09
